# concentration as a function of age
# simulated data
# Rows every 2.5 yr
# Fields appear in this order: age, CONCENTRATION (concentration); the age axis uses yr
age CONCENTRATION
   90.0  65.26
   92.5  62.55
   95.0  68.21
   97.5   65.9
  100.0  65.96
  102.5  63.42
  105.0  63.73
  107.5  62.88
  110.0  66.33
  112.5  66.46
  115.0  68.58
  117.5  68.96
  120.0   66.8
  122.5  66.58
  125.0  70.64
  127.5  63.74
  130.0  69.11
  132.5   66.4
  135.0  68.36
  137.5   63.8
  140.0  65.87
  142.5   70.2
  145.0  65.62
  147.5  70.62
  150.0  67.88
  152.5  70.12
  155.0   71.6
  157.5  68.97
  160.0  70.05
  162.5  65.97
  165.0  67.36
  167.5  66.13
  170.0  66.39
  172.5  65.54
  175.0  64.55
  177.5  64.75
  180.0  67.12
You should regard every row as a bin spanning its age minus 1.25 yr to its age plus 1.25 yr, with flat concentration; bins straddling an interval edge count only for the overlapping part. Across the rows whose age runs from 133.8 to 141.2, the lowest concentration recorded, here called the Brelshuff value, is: 63.8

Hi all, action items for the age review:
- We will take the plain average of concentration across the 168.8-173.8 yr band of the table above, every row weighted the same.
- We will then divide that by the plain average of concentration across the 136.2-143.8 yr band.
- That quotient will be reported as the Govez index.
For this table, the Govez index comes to 0.990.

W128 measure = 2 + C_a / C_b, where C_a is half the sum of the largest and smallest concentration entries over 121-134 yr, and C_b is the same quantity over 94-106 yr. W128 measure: 3.02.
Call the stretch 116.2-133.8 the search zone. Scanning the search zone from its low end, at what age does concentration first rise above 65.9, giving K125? 117.5 yr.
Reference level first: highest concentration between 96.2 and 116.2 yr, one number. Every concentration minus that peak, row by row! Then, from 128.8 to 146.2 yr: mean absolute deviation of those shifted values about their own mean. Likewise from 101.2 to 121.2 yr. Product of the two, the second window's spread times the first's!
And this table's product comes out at 3.56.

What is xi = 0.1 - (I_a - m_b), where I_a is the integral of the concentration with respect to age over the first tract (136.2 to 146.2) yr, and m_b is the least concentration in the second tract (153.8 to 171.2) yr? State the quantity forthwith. -598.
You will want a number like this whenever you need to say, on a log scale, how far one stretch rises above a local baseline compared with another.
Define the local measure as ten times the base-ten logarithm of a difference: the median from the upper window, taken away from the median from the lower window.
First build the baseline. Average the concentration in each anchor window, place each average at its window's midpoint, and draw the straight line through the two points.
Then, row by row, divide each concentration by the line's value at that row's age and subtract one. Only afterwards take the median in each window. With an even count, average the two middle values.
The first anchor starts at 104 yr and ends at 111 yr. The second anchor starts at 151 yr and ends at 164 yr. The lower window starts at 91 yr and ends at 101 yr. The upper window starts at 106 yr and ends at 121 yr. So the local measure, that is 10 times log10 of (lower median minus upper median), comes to -19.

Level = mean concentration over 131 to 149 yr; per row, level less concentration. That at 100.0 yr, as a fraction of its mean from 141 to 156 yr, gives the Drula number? -1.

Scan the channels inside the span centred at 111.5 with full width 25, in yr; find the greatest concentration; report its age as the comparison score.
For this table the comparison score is 117.5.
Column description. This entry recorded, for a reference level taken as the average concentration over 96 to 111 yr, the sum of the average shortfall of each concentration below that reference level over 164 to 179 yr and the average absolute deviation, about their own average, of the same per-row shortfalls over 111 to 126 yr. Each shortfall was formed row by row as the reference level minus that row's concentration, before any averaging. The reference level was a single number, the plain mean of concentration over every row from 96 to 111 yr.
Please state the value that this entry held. 0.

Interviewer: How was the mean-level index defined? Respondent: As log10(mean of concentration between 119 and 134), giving 1.83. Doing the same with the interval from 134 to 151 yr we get 1.83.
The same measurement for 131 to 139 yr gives 1.82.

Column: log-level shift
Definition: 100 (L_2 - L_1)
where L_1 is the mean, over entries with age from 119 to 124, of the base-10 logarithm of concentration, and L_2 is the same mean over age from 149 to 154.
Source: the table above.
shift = 1.47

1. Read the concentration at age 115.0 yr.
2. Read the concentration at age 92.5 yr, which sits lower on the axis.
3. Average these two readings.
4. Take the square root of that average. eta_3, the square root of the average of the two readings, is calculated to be 8.10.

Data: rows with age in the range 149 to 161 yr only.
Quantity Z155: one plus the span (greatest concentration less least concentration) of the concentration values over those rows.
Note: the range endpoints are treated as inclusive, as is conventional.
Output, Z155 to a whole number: 5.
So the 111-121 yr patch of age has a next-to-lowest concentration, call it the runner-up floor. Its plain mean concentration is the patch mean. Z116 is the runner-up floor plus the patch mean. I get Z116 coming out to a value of 134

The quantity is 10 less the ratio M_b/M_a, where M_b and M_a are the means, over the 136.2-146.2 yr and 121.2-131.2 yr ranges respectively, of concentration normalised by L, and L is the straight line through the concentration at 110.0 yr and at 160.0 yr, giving 9.03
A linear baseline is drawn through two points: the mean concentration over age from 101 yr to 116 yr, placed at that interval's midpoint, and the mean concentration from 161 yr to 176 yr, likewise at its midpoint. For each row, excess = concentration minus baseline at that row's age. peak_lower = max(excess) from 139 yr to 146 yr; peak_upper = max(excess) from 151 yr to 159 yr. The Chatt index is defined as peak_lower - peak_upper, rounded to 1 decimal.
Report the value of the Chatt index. -1.2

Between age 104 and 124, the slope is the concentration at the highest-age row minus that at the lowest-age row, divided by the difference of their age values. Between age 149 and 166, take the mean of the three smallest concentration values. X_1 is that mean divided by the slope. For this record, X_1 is 412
